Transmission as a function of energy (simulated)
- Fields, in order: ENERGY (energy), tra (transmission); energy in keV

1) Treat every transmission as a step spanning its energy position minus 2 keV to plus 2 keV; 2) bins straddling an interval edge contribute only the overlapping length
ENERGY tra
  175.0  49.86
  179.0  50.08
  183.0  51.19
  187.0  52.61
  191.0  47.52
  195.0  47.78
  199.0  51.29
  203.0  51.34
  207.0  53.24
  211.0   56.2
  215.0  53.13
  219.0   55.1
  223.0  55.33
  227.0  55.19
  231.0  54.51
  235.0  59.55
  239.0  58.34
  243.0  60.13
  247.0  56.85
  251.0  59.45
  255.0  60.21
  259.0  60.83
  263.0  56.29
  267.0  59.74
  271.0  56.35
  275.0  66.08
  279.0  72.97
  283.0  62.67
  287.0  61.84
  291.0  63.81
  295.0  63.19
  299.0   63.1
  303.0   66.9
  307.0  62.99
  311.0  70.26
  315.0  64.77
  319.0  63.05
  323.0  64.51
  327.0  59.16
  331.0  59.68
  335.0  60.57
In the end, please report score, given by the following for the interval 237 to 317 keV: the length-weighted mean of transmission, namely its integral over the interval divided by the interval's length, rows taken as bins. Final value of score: 62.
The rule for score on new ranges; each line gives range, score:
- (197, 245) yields 55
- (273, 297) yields 65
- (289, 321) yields 65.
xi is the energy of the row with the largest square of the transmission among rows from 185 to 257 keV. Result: 255.0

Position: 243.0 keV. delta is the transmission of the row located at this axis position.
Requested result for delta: 60.13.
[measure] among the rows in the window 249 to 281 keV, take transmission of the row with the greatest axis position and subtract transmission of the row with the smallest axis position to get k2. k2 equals 13.5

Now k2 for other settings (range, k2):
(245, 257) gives 3.4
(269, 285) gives 6.3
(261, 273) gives 0.1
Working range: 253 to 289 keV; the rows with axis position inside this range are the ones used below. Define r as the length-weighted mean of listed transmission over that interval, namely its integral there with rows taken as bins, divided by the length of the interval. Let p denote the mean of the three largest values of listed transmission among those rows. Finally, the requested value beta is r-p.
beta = -5.4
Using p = 67.2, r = 61.9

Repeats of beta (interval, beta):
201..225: -1.5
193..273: -4.3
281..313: -2.6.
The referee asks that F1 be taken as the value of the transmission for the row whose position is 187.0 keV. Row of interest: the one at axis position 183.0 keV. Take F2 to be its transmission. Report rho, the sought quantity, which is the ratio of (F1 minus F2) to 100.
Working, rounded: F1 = 52.61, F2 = 51.19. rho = 0.01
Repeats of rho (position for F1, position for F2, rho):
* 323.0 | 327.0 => 0.05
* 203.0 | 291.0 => -0.12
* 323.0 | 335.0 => 0.04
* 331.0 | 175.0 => 0.10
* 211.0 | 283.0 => -0.06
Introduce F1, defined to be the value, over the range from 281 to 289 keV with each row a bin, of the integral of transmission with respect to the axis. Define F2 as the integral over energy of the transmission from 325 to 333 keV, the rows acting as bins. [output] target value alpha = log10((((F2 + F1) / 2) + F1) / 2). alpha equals 2.69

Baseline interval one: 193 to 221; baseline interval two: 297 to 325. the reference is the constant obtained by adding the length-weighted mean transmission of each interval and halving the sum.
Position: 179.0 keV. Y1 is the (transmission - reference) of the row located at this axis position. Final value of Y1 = -9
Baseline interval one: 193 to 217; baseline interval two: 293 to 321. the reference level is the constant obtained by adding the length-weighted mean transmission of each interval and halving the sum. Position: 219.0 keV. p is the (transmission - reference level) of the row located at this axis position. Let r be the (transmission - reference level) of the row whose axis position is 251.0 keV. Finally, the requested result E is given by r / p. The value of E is -0.3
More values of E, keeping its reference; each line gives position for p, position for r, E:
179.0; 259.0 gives -0.3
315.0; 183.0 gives -1.2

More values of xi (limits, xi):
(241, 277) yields 275.0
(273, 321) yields 279.0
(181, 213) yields 211.0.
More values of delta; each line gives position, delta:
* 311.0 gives 70.26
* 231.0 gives 54.51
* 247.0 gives 56.85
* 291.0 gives 63.81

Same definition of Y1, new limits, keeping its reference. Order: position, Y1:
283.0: 4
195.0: -11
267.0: 1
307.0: 4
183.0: -8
